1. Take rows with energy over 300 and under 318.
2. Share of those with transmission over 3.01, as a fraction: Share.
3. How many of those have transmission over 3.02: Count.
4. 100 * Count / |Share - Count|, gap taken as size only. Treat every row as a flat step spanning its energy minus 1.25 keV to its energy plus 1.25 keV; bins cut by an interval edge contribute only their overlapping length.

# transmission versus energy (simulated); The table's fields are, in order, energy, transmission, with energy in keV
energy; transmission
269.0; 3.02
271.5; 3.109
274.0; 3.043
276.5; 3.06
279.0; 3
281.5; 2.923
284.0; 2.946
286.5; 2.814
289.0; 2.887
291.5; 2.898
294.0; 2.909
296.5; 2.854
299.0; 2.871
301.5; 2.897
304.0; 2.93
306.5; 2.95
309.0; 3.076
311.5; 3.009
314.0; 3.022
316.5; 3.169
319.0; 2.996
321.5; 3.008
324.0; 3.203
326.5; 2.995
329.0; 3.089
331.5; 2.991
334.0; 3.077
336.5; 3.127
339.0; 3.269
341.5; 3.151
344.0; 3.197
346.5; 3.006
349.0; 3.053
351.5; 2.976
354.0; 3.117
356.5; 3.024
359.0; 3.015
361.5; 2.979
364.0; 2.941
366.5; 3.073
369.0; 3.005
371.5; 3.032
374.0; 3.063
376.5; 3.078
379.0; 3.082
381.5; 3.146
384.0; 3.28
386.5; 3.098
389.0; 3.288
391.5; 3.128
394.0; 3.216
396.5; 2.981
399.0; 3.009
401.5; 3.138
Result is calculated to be 117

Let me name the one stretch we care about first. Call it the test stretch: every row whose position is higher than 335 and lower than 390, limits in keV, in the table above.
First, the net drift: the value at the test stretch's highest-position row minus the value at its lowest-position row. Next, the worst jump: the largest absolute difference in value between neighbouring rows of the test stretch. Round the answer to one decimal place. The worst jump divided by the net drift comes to 1.2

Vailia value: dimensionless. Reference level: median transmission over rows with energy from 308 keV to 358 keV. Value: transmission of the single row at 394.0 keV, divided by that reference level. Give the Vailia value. 1.05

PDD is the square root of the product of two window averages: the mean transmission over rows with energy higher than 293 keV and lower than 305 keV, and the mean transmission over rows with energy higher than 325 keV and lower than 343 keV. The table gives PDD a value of 2.99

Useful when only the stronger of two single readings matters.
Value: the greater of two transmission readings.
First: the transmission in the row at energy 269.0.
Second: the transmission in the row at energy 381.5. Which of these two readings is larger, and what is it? 3.15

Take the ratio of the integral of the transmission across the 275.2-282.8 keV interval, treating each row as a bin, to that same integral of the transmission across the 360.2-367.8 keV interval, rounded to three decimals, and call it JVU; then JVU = 0.999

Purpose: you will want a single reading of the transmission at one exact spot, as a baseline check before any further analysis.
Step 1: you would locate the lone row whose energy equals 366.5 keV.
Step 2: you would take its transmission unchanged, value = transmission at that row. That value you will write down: 3.073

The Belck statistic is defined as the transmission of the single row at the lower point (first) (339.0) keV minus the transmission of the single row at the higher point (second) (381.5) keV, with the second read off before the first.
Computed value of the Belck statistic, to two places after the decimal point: 0.12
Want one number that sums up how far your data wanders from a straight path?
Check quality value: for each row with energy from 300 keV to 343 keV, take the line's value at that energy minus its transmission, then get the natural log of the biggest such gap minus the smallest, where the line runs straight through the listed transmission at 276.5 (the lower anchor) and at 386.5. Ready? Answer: -1.0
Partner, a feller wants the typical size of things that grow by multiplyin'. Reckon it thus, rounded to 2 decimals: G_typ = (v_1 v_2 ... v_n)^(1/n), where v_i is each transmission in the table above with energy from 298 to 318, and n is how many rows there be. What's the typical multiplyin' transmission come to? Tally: 2.99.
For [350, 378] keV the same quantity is 3.03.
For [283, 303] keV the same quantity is 2.88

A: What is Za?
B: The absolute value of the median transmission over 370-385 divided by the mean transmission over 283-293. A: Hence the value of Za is 1.067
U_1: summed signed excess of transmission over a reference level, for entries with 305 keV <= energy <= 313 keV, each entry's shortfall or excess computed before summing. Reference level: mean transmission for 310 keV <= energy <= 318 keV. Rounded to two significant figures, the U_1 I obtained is -0.16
